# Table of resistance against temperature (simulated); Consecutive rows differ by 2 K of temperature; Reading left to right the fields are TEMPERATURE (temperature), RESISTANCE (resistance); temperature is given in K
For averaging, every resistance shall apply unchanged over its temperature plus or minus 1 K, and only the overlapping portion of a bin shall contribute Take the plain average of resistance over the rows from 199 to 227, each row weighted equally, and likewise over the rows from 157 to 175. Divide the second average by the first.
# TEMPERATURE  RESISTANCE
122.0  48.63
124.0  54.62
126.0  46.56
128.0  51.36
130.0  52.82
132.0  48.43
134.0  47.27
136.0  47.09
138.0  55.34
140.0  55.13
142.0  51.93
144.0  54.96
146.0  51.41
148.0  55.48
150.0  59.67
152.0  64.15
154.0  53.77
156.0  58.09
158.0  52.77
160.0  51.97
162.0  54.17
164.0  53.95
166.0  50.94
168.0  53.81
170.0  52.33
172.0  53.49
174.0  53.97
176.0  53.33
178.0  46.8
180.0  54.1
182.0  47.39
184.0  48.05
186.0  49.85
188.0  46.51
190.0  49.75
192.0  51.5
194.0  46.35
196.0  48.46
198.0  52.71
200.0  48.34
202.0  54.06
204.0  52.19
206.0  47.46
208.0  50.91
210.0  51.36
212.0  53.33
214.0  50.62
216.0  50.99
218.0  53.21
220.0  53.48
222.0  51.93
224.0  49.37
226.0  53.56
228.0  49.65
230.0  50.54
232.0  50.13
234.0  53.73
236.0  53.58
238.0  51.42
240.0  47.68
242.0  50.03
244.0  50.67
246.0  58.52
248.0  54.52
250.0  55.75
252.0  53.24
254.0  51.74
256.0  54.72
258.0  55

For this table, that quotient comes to 1.03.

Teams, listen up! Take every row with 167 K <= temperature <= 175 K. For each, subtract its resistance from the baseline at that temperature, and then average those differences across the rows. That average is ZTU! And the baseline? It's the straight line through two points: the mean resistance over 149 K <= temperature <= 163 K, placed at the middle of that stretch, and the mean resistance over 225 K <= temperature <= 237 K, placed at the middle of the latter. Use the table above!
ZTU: 2.1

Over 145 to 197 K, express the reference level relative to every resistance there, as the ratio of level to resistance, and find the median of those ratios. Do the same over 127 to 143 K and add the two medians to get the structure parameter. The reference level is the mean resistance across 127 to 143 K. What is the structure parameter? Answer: 1.96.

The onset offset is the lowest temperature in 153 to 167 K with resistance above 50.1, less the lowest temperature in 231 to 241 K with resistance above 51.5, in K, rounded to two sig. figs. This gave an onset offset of -80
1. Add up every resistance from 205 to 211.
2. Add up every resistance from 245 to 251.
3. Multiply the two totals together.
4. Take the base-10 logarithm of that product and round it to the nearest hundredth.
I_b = 4.40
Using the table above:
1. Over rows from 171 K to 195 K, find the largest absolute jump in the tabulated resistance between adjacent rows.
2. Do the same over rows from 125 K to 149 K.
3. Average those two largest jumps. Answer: 7.8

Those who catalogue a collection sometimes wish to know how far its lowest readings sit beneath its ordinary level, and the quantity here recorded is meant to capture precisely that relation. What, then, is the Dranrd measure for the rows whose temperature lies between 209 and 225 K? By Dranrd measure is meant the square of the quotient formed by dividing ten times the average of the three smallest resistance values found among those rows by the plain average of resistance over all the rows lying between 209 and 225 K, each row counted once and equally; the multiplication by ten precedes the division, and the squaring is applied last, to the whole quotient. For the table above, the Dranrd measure 94.4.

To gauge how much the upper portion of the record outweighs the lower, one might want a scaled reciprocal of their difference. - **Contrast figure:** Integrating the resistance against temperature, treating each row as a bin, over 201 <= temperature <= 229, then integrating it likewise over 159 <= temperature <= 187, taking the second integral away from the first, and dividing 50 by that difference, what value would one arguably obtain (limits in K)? -12.3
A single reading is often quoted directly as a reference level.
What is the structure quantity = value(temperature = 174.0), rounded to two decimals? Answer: 53.97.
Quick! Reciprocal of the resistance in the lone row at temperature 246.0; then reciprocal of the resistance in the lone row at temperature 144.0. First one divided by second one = 0.94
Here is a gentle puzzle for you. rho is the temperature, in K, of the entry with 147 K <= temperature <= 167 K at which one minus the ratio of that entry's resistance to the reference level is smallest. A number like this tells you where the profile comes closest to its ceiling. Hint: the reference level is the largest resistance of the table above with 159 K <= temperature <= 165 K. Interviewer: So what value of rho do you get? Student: 152.0 K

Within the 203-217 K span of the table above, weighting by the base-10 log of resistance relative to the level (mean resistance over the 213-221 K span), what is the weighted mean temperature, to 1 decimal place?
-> 208.6 K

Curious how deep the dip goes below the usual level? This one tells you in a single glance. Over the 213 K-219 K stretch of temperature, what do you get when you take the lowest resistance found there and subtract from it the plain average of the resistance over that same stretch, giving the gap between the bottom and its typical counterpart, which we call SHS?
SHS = -1.0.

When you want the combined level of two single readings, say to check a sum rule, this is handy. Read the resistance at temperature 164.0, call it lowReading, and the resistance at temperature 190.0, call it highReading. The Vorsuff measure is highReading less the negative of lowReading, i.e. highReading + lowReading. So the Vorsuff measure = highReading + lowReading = 104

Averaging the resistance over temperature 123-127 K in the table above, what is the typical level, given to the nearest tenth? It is 50.6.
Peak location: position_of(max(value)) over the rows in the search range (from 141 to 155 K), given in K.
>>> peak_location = 152.0 K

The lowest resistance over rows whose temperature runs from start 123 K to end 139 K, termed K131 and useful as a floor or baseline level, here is 46.56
